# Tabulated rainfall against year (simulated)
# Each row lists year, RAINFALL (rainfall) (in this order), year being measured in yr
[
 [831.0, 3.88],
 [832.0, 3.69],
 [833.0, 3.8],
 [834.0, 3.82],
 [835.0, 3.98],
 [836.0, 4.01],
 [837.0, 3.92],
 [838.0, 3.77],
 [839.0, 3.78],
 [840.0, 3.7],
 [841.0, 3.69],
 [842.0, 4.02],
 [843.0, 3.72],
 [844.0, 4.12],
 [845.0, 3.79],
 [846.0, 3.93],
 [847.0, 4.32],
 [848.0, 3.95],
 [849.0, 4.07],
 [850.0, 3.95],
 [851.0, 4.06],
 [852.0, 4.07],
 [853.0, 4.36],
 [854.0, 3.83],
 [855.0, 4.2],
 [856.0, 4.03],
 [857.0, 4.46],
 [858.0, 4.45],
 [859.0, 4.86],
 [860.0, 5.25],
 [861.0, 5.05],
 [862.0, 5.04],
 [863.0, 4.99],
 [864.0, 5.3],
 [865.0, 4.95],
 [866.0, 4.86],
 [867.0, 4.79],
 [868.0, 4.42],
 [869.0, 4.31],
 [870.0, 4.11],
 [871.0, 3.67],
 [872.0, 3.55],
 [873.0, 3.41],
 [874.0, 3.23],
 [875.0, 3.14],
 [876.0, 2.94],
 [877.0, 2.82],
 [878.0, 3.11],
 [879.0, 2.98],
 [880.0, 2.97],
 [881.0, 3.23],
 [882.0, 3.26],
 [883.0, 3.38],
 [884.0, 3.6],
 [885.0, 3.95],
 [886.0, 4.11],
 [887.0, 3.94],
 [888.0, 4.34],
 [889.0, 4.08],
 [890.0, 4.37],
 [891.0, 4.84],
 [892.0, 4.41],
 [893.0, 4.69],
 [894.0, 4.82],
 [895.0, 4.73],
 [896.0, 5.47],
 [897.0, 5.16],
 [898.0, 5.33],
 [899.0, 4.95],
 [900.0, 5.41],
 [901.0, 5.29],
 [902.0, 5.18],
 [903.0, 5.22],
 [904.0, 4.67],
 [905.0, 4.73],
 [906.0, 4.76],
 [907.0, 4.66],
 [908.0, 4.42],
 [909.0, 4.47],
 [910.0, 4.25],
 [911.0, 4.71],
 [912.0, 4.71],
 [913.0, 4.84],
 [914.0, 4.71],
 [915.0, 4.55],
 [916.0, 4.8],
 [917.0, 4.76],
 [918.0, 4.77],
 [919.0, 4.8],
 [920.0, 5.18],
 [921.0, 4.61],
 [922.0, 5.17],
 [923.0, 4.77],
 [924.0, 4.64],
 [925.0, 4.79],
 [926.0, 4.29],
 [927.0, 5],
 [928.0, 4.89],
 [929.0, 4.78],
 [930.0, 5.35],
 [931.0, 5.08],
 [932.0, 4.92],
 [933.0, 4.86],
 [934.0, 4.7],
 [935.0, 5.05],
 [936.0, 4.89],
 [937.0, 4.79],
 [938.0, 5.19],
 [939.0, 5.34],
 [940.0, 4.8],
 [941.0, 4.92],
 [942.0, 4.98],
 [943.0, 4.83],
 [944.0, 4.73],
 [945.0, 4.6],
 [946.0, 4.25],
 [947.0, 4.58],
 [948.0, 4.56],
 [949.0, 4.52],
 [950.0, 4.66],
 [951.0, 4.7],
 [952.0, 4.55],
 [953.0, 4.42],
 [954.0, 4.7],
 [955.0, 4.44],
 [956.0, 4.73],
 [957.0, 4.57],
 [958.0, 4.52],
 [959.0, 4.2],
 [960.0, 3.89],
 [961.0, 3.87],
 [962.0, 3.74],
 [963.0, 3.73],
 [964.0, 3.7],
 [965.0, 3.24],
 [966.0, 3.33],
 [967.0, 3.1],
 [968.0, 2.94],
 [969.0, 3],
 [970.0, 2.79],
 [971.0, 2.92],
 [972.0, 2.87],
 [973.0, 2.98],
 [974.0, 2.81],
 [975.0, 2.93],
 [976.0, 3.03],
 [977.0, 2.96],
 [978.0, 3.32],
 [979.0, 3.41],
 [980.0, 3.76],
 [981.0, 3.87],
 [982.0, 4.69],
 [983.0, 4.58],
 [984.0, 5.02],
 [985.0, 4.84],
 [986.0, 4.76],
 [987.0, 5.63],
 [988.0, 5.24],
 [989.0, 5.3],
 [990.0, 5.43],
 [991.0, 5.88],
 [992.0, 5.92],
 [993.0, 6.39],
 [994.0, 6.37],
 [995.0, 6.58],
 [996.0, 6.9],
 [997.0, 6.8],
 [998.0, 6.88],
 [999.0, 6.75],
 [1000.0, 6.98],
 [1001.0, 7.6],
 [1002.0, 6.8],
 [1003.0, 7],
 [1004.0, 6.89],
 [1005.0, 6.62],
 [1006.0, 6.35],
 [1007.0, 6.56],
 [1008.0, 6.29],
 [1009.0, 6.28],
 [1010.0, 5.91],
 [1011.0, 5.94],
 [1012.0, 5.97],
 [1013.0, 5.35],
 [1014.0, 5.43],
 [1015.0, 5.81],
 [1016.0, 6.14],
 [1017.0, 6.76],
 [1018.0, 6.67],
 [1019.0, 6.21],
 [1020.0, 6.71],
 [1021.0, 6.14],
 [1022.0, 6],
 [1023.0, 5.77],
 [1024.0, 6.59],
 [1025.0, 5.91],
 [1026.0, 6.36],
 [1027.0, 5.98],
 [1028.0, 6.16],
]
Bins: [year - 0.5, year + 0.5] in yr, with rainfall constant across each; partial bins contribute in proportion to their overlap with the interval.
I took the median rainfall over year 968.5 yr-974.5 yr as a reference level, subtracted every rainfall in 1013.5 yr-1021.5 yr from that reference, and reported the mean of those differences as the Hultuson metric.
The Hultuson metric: -3.34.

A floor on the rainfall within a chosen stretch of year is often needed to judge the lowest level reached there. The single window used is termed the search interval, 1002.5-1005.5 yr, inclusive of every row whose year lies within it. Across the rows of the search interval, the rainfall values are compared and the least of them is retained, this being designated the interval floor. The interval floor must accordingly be 6.62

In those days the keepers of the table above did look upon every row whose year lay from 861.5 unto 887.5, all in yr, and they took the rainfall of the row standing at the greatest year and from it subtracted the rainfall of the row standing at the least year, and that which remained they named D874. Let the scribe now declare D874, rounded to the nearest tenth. -1.1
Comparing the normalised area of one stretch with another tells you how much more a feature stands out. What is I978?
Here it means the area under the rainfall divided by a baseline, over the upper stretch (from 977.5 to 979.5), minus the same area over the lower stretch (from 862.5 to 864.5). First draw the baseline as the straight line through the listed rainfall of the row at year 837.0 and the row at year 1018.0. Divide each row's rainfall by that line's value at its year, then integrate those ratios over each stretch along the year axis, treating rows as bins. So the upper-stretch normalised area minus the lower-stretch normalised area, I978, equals -1.3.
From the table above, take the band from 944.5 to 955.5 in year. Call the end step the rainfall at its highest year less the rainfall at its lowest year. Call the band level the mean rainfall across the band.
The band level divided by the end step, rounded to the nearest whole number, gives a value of -28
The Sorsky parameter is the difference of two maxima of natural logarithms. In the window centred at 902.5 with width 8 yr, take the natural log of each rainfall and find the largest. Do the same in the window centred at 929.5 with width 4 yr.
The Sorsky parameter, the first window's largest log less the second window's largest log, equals 0.01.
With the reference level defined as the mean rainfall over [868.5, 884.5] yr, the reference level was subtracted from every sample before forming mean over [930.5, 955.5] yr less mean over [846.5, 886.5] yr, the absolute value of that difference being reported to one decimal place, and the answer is 0.7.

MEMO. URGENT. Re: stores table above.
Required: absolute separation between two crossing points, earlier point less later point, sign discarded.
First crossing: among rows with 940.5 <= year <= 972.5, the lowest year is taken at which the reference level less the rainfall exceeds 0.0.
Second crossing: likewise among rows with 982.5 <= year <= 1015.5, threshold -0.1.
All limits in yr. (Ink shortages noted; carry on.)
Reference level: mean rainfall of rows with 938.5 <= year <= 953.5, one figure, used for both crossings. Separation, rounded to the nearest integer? 38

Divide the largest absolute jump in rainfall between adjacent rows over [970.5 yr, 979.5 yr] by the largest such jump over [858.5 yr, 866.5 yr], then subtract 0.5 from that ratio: 0.42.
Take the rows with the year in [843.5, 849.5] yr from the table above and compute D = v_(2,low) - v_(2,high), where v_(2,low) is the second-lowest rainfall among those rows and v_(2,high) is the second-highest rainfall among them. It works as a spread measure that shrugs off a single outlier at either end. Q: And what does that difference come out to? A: -0.19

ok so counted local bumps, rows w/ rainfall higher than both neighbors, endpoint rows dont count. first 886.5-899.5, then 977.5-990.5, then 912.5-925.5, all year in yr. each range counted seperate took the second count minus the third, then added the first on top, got 5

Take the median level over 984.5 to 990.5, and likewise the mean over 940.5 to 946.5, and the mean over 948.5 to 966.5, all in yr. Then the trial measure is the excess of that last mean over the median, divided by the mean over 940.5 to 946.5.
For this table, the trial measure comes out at -0.2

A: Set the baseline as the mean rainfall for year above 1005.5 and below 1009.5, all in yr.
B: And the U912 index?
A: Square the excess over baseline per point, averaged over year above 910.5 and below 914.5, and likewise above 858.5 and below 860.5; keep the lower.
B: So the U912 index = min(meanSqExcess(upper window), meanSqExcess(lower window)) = 1.8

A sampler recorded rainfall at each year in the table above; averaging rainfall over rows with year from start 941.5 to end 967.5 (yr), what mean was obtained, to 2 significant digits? 4.3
